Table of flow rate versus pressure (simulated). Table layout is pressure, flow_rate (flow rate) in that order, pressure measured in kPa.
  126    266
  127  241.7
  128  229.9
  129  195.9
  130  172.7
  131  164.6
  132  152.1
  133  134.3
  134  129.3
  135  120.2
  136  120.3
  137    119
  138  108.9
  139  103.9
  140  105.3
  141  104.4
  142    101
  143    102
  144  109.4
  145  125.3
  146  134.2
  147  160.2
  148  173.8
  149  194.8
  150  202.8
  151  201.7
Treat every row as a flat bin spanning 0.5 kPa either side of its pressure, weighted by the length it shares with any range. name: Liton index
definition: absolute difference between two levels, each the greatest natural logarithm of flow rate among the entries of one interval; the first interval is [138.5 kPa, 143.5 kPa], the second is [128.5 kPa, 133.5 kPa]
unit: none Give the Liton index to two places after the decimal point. 0.62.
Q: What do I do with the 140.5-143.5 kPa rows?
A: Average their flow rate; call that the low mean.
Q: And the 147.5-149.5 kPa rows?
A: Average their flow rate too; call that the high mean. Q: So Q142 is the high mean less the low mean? 82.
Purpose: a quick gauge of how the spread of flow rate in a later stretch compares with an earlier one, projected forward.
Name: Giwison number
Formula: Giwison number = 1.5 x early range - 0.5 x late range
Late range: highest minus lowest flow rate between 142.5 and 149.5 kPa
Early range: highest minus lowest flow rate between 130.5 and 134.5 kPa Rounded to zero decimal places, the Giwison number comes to 7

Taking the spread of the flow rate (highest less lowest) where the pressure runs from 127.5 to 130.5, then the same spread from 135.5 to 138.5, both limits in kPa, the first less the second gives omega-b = 46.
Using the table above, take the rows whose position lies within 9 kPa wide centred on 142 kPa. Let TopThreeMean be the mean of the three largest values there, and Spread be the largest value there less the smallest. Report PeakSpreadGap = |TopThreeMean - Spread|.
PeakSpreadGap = 90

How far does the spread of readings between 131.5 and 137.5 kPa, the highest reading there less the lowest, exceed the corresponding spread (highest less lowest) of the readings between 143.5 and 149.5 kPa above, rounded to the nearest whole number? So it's -52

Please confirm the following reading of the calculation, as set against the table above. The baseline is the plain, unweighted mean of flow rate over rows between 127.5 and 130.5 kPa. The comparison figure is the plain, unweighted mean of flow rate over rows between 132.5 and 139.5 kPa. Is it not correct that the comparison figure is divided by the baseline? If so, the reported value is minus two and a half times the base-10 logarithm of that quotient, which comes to 0.56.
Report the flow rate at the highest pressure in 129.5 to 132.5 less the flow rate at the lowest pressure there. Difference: -21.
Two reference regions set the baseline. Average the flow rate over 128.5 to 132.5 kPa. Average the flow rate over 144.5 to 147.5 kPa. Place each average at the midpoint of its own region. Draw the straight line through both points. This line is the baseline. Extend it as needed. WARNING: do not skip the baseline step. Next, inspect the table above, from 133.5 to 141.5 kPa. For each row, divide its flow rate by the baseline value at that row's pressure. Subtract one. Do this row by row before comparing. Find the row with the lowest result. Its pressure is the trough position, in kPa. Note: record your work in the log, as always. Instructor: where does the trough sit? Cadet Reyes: 139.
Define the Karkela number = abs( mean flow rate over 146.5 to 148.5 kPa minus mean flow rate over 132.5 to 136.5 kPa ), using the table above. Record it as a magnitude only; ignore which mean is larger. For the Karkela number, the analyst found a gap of 41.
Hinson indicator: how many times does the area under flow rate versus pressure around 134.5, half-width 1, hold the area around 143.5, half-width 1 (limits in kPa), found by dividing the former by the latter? 1.2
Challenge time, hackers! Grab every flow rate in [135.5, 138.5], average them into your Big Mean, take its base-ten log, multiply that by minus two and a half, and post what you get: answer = -5.2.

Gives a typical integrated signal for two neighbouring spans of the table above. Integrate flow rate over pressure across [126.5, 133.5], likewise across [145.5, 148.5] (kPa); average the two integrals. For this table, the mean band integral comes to 880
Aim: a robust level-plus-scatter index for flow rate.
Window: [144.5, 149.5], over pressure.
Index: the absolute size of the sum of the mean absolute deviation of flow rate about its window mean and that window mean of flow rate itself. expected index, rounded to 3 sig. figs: 180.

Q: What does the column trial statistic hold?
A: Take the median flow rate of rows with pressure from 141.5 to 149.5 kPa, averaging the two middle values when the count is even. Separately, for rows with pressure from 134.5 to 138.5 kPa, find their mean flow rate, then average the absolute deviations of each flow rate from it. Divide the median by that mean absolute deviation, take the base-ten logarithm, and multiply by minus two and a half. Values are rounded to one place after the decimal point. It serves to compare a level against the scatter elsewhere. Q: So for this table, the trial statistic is -3.8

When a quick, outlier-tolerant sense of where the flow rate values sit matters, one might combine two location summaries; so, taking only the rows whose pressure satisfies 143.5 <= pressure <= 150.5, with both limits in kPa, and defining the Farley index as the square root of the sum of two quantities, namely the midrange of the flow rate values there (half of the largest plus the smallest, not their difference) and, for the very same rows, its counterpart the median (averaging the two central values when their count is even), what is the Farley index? 17.8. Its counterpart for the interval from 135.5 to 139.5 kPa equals 15.0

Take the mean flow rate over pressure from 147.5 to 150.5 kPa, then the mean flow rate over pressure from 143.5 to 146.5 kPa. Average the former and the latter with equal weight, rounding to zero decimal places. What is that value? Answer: 157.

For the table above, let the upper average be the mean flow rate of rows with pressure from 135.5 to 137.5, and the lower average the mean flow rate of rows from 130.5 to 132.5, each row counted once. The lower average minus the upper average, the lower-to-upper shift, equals 39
